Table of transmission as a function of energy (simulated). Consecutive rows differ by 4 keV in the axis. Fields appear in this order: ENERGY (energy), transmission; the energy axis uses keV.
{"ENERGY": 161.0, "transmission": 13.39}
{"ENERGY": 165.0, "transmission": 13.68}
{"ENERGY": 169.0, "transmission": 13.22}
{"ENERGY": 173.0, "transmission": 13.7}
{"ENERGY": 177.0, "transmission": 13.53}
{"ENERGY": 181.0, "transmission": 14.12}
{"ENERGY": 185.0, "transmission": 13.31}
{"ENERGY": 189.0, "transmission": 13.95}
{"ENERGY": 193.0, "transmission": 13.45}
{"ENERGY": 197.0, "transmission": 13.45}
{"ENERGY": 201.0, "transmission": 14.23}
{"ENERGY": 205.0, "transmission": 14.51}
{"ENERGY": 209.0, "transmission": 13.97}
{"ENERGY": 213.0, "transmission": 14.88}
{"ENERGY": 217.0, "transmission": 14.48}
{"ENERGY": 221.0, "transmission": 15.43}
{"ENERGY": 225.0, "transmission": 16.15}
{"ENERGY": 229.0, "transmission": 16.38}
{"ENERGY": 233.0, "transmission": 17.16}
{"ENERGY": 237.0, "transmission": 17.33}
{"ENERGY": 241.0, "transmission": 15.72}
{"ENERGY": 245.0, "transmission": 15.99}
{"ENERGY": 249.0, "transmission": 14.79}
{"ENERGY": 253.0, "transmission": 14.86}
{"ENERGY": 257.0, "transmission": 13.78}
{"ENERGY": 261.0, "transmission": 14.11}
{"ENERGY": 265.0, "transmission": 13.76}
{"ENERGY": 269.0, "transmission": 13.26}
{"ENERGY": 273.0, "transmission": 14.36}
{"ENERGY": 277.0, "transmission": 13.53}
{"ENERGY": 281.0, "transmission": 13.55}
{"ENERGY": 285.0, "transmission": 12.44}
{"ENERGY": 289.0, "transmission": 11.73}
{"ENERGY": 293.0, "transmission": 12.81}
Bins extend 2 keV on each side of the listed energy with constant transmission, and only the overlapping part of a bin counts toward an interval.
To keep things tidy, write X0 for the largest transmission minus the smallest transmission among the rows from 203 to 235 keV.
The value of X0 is 3.2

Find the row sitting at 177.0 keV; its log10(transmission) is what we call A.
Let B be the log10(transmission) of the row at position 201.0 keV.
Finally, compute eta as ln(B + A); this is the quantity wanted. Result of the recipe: 0.83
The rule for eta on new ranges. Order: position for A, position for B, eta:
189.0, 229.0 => 0.86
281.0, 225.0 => 0.85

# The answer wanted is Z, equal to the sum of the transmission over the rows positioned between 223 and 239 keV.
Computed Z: 67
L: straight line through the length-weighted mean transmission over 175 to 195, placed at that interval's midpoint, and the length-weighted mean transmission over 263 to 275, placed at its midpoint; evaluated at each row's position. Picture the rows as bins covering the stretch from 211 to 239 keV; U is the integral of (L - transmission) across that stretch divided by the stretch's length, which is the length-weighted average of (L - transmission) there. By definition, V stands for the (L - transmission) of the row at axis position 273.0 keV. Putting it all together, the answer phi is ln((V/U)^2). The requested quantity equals -2.8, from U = -2.2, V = -0.6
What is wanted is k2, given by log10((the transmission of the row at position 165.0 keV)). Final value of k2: 1.14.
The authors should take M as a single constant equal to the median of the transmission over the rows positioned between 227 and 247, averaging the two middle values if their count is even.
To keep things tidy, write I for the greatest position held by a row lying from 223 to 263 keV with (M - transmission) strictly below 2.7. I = 261.0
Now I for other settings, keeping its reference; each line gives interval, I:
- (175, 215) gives 213.0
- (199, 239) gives 237.0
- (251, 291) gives 273.0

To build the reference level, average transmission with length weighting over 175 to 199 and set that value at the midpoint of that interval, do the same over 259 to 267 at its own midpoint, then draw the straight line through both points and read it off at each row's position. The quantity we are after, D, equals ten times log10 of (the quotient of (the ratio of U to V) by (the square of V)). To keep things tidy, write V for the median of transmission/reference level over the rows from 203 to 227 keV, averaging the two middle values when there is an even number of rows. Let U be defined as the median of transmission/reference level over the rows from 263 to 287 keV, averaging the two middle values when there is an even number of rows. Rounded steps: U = 0.97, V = 1.07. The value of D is -1.0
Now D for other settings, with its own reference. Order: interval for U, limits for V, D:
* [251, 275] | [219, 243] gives -2.1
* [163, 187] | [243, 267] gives -0.5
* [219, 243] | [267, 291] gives 1.3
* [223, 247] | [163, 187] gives 0.7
